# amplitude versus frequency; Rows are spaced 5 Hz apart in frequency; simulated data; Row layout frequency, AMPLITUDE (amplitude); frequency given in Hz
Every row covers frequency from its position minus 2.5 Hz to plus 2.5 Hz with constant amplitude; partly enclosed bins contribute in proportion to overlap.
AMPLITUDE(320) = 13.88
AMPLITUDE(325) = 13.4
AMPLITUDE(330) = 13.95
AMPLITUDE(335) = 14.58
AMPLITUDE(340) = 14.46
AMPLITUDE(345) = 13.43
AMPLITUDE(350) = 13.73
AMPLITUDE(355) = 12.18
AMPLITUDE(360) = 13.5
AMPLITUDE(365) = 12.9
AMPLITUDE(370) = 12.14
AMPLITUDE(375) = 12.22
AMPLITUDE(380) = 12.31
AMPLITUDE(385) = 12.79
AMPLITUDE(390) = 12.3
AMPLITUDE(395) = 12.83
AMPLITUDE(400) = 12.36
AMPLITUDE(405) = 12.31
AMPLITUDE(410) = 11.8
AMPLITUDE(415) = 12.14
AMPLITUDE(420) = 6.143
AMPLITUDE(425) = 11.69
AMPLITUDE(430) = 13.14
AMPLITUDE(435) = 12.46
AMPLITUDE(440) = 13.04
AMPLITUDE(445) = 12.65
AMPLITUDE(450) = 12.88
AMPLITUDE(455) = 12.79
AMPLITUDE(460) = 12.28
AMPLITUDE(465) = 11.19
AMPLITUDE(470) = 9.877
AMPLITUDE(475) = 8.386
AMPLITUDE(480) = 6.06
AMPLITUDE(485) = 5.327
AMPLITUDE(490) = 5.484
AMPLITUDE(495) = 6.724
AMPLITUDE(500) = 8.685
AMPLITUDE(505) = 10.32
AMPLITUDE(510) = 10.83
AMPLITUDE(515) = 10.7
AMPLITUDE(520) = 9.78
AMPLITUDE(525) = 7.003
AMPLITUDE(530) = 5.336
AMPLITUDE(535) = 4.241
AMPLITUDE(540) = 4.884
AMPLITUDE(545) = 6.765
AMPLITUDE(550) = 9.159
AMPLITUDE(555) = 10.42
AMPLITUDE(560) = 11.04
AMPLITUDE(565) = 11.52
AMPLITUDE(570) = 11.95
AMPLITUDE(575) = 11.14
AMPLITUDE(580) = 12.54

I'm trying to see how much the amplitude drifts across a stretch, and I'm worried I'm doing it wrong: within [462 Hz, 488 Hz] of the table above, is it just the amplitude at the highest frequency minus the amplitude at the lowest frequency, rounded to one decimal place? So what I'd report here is -5.9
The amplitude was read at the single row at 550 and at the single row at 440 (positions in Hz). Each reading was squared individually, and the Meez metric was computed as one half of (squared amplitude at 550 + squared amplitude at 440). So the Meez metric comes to 127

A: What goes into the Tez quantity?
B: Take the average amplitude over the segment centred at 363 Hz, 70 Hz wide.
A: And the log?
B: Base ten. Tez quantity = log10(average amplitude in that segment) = 1.12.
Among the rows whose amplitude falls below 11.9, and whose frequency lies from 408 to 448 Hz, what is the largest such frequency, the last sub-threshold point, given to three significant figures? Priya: 425 Hz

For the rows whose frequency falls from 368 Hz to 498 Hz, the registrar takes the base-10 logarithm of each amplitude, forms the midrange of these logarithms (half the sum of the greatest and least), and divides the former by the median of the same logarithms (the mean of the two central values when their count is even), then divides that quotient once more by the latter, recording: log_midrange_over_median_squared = 0.78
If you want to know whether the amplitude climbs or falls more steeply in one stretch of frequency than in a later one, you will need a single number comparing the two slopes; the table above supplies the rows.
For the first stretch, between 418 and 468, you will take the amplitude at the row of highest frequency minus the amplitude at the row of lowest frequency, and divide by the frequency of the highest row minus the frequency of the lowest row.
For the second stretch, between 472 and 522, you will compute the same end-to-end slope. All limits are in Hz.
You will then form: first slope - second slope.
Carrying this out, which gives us 0.081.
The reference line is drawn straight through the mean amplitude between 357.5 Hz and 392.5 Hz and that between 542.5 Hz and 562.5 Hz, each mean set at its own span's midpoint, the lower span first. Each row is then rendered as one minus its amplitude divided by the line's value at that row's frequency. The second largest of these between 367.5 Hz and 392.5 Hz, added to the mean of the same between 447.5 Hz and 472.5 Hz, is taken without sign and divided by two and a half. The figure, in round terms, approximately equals 0.02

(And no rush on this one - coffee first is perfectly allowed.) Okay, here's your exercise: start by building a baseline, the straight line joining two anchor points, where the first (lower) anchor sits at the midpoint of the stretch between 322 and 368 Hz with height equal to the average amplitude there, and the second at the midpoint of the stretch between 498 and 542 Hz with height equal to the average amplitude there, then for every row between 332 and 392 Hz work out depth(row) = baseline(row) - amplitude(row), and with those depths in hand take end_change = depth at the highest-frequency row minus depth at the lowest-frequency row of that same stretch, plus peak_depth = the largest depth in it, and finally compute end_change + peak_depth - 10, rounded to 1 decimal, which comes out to -8.4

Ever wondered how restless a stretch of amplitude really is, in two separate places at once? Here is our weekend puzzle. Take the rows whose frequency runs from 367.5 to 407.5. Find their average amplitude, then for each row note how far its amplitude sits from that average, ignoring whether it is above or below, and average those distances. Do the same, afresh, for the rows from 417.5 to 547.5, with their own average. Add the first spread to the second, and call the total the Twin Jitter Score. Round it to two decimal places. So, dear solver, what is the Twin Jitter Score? 2.90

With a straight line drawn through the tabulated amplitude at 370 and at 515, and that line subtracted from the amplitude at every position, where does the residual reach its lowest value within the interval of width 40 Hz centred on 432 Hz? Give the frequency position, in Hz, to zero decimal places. 420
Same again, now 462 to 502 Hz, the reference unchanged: 485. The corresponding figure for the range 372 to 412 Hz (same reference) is 410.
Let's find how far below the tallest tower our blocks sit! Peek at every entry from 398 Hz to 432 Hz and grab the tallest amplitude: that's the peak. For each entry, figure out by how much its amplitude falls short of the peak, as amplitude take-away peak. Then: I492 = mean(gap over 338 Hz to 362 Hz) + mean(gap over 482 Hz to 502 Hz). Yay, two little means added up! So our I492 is -6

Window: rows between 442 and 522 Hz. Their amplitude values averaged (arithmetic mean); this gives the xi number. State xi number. 9.6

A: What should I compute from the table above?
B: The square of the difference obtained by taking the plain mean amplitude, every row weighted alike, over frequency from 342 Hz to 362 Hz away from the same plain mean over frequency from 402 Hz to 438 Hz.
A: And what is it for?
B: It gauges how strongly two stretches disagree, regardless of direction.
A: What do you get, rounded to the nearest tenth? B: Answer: 3.3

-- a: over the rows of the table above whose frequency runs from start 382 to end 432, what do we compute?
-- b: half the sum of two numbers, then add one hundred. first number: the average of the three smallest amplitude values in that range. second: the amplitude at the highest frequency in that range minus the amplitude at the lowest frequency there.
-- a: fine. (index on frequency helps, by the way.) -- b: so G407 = 105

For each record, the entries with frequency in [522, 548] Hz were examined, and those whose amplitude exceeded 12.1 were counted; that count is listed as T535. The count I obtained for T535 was 0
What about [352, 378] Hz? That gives 5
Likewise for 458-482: 1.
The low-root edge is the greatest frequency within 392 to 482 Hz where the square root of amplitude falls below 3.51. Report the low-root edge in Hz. 480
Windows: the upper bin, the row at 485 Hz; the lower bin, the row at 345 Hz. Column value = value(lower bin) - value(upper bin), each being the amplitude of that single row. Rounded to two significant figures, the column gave 8.1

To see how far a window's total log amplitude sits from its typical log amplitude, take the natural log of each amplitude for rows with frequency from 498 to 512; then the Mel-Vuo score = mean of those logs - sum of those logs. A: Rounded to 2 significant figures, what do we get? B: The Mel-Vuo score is -4.6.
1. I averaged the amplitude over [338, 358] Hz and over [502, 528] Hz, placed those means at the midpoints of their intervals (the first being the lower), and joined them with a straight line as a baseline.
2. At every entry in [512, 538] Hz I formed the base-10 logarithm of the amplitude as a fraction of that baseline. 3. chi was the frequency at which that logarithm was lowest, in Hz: 535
